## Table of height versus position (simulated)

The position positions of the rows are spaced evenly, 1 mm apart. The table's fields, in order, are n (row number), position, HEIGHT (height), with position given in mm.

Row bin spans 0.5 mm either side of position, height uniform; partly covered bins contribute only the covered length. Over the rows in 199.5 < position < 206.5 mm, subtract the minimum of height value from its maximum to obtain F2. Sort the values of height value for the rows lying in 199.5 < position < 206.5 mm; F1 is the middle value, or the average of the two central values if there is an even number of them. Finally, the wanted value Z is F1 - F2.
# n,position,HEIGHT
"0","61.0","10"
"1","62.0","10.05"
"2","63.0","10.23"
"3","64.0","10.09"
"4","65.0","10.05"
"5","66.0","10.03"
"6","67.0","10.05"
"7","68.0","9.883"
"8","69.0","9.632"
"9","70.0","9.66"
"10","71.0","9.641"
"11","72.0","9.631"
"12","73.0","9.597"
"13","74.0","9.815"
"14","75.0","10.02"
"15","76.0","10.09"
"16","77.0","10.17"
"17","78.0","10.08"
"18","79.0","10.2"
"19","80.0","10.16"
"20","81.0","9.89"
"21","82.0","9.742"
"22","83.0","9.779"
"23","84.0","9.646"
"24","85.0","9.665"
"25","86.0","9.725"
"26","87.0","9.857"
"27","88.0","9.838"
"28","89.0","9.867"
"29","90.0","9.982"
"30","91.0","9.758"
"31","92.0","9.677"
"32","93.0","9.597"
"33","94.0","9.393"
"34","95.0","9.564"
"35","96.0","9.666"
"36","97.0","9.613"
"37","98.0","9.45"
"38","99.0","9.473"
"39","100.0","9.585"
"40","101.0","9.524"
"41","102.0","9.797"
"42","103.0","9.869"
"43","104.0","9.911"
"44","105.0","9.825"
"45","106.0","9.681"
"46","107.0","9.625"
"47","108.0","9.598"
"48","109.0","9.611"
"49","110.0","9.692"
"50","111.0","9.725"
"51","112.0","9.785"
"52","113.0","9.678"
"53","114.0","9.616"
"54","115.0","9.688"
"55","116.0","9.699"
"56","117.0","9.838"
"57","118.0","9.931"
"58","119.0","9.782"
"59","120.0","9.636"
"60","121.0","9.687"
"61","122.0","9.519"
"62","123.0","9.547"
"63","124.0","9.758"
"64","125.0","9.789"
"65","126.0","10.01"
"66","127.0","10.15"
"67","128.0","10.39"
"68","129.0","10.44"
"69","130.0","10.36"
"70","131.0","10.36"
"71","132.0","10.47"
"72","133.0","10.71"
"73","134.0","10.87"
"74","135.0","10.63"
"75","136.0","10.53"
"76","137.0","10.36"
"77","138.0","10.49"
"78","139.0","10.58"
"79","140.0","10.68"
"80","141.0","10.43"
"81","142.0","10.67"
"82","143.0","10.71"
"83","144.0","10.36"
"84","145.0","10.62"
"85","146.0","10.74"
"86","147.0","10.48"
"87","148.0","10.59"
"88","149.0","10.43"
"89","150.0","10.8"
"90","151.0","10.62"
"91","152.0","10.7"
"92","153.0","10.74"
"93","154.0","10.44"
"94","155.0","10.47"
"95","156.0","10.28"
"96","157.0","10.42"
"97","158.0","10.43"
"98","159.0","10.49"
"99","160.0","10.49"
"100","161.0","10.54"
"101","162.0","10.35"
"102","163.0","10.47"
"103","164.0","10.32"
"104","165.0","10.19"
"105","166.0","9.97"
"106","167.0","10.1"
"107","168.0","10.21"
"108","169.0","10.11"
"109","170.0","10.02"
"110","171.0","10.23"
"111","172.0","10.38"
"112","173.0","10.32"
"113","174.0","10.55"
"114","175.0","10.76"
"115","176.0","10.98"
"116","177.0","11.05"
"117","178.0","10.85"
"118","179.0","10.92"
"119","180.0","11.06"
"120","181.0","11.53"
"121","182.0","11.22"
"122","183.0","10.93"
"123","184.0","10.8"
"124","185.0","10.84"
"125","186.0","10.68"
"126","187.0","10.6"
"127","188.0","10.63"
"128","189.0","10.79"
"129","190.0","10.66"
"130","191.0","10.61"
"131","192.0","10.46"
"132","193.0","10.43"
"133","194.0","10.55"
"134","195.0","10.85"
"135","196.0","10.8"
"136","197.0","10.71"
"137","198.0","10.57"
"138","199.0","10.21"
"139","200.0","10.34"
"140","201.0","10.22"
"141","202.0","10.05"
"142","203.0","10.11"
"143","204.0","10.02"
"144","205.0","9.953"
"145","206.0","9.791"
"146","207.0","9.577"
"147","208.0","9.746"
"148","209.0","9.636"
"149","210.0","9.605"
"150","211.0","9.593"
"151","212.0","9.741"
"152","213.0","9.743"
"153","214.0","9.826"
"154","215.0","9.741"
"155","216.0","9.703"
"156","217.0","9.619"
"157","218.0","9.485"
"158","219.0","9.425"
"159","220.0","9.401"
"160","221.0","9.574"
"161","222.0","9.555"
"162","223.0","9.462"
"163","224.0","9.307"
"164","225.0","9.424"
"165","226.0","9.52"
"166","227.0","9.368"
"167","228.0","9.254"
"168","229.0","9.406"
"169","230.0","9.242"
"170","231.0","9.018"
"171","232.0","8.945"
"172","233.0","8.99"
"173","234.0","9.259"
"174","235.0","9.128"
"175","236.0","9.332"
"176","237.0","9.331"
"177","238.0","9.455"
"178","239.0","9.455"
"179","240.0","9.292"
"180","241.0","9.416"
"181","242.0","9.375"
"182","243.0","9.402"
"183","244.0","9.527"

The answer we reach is 9.5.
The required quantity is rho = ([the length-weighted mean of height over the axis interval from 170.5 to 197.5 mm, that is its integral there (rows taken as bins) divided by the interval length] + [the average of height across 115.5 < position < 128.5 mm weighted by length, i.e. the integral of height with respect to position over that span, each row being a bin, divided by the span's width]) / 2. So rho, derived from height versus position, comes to 10.29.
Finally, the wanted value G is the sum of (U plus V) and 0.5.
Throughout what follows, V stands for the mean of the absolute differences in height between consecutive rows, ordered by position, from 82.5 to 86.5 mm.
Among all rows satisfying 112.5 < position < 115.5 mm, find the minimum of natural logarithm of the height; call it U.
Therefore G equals 2.83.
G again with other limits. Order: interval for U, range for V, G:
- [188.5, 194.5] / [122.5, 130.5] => 2.98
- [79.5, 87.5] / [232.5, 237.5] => 2.92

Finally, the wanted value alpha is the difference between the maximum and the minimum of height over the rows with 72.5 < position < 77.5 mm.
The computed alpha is 0.57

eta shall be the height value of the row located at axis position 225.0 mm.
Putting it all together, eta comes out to 9.424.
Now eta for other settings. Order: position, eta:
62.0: 10.05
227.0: 9.368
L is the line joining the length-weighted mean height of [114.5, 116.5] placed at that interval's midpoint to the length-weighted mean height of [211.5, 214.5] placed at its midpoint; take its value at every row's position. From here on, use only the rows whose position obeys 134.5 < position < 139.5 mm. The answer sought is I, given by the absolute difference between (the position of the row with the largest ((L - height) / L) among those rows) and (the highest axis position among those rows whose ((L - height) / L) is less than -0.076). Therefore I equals 2 mm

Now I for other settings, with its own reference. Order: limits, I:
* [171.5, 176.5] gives 3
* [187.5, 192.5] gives 1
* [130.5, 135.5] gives 4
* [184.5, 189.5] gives 2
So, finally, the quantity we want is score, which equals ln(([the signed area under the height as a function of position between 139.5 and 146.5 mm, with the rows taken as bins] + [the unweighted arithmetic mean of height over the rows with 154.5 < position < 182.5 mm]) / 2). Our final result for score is 3.7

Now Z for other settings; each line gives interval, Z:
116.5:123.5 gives 9.3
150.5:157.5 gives 10.0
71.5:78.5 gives 9.4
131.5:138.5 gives 10.0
